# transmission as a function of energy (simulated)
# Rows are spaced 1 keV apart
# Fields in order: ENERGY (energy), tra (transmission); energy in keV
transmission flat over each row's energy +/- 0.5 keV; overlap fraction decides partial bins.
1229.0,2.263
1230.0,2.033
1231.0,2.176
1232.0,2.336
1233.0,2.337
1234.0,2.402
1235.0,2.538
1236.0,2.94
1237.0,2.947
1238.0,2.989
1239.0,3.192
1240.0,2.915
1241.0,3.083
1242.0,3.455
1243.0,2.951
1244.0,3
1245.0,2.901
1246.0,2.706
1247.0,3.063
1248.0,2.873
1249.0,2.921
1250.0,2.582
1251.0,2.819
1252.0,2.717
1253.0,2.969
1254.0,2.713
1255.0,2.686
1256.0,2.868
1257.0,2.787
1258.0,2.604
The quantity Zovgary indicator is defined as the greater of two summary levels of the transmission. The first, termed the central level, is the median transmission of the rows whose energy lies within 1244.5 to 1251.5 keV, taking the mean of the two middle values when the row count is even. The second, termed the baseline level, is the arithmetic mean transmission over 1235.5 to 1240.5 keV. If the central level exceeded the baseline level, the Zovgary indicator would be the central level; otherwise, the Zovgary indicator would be 3.00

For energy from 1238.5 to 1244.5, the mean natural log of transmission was 1.13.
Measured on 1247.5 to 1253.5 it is 1.03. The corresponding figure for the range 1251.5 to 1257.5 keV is 1.03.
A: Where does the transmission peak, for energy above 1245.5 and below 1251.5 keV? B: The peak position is 1247.0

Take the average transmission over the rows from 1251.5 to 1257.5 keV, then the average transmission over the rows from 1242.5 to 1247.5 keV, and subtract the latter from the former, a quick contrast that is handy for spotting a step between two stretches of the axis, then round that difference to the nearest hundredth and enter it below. -0.13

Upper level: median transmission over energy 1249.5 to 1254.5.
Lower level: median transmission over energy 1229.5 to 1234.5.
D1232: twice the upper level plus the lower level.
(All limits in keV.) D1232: 7.8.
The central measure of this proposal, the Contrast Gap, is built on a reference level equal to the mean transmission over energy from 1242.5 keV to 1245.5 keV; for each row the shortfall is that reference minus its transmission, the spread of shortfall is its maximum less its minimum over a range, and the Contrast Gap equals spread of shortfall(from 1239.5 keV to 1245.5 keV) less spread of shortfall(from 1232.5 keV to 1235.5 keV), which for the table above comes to 0.35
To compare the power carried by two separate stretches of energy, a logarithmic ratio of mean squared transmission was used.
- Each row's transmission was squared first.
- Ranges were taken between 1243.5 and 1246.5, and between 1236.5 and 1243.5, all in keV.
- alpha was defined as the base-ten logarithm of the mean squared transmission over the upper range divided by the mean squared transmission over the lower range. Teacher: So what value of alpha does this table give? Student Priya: -0.061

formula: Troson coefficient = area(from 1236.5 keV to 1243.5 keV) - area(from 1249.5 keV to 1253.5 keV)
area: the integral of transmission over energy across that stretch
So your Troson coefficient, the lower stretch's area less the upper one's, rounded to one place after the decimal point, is 10.4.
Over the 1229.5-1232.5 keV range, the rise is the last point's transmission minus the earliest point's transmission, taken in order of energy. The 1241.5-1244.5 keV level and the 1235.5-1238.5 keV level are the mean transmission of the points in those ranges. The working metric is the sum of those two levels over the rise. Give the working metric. 20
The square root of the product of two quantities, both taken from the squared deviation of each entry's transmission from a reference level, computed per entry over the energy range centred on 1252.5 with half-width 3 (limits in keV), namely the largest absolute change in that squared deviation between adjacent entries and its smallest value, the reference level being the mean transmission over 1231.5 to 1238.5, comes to 0.014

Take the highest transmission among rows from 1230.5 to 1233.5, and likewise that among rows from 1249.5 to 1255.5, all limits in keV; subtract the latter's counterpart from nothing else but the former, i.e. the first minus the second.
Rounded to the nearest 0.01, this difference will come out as -0.63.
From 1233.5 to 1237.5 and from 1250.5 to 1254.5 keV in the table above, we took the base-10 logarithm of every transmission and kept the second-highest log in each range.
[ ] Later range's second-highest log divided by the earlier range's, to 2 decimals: 0.96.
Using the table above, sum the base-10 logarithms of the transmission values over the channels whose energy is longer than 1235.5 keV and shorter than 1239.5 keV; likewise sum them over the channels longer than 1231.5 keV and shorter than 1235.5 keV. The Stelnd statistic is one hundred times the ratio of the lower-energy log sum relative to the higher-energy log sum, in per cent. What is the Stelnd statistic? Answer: 79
